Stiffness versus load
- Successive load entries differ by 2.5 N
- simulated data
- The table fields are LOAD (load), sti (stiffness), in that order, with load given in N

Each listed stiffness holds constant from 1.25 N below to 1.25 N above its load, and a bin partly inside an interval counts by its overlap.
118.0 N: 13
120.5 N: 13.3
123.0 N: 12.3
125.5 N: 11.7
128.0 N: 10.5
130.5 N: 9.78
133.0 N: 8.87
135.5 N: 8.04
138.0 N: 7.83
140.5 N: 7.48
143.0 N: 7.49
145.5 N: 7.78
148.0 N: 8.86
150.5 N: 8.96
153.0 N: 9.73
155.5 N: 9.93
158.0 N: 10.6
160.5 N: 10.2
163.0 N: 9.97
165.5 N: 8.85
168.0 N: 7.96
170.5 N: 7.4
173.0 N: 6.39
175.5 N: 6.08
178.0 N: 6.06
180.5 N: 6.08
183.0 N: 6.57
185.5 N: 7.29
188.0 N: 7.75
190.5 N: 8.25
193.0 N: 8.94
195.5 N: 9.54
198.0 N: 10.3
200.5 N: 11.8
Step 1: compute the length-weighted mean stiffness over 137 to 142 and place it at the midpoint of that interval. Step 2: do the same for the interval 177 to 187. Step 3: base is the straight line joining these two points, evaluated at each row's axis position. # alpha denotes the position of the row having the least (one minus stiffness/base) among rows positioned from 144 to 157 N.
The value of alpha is 155.5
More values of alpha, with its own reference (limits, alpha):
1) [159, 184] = 160.5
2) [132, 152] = 150.5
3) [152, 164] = 158.0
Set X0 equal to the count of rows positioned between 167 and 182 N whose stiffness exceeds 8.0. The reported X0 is 0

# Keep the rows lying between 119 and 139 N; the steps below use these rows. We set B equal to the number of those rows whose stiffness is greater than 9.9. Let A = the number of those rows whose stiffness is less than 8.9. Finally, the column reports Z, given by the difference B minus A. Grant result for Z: 1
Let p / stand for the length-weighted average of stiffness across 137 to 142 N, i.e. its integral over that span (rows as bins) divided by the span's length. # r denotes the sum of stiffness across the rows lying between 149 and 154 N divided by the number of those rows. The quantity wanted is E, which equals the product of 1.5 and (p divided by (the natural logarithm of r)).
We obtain 5.1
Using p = 8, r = 9.3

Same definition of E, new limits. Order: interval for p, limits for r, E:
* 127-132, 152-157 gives 6.6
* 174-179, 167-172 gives 4.5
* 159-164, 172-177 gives 8.3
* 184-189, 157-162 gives 4.8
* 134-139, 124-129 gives 5.0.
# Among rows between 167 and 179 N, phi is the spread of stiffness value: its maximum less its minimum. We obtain 1.9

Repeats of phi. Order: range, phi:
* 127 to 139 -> 2.7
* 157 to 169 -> 2.6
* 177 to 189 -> 1.7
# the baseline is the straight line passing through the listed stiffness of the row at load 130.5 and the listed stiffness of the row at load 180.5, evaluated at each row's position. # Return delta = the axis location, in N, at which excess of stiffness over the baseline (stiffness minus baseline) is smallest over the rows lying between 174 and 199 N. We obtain 175.5 N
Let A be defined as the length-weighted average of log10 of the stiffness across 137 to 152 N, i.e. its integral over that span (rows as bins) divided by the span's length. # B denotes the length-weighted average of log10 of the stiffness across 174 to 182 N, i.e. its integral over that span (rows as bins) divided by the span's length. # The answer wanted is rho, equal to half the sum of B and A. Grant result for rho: 0.85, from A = 0.91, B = 0.79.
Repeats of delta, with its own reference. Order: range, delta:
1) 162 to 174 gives 173.0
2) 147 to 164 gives 148.0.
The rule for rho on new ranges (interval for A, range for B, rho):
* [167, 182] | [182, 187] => 0.83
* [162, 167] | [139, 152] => 0.94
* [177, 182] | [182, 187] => 0.81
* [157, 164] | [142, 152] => 0.96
